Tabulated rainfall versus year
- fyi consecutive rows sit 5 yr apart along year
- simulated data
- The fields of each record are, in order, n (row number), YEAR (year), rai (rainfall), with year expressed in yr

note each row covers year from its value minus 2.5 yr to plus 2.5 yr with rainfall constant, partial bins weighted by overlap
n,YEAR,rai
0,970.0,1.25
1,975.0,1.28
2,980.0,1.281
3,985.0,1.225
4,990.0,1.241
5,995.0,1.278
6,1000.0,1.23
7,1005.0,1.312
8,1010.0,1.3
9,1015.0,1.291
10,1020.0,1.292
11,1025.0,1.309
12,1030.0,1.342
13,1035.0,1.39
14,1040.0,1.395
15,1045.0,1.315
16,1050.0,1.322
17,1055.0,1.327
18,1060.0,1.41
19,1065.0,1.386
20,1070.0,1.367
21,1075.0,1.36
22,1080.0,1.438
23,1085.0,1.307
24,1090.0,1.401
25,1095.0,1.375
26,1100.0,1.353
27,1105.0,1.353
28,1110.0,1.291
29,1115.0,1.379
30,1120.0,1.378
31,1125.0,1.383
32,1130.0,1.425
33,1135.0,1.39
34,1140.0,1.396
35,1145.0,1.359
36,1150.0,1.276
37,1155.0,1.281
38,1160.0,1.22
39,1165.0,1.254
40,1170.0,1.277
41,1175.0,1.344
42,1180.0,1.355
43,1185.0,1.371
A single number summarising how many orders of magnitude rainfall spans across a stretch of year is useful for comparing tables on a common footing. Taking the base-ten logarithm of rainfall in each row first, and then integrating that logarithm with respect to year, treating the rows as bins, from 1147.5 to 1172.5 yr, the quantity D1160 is 2.52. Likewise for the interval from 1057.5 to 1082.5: 3.59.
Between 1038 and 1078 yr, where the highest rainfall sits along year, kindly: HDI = 1060.0 yr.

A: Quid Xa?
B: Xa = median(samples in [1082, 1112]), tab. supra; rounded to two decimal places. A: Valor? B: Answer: 1.35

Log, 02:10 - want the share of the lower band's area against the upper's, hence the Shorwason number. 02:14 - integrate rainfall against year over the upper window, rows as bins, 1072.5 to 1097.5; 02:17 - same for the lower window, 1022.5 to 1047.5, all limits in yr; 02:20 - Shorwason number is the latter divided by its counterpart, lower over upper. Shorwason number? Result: 1.0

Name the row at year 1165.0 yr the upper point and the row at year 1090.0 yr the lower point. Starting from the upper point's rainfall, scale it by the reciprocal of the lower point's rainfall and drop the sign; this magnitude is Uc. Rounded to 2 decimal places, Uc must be 0.90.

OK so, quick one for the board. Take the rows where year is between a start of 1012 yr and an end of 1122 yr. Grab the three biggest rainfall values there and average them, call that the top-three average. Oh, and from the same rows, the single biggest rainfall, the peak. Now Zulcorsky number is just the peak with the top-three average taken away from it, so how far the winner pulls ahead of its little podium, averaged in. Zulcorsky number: 0.022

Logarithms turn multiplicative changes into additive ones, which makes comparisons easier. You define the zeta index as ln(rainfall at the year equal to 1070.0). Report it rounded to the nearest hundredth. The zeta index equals 0.31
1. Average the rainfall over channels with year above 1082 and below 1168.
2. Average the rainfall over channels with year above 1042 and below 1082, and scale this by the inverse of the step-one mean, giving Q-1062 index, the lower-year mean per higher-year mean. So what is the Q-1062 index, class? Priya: 1.02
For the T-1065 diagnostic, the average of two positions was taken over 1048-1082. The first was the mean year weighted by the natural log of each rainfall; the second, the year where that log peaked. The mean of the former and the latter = 1072.8 yr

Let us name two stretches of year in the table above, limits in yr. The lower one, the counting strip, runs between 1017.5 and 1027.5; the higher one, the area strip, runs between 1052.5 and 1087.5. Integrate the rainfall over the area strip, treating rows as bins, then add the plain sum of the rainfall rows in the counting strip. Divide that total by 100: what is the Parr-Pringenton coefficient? 0.51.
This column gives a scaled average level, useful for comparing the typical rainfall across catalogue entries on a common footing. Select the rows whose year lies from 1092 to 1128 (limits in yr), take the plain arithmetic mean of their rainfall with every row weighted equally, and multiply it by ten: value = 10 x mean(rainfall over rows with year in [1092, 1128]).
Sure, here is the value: 13.6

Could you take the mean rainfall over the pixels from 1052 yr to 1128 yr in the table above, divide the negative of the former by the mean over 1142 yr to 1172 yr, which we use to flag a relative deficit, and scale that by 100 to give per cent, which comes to -107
